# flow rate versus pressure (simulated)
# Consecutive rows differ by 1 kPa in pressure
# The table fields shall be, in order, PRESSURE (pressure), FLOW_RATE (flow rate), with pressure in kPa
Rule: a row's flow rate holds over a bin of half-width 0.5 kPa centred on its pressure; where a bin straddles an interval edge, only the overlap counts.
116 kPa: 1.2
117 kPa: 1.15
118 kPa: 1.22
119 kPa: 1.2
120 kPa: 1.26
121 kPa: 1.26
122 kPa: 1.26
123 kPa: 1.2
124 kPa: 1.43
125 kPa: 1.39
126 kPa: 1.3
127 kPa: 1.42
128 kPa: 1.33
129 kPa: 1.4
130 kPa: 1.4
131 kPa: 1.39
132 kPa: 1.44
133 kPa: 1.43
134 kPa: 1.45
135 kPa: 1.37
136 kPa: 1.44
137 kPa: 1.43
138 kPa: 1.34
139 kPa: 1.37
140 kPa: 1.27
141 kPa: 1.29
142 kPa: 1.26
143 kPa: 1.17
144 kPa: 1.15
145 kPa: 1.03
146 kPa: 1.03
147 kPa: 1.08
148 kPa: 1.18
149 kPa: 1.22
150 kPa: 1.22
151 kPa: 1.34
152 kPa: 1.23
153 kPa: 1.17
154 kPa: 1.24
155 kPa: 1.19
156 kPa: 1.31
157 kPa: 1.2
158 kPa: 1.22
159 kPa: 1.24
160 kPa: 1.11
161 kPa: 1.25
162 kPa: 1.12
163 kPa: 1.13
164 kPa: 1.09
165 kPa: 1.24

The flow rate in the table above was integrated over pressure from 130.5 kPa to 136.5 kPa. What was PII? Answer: 8.5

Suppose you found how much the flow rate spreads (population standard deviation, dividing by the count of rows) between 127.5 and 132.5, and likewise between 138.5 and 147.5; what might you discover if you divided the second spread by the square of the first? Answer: 91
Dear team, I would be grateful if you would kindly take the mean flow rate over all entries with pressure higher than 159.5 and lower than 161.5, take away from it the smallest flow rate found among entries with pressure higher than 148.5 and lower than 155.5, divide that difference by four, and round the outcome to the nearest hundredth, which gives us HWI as 0.00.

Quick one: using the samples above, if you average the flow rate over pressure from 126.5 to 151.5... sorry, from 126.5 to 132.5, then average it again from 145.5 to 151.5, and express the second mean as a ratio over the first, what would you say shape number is 0.84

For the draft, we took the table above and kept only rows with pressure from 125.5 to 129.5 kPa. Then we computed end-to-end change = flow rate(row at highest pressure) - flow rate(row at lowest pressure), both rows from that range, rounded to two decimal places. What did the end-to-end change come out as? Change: 0.10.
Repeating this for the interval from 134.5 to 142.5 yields -0.11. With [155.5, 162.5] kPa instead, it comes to -0.19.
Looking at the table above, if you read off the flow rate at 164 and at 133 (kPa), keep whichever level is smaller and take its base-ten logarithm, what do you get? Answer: 0.037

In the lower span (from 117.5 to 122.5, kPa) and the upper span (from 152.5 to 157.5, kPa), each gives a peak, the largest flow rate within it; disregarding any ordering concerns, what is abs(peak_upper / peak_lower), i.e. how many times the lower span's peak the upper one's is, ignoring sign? 1.04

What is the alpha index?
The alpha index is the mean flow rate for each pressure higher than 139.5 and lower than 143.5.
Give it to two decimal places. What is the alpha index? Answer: 1.25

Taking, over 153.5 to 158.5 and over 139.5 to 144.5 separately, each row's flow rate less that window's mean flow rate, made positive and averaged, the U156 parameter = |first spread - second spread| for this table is 0.020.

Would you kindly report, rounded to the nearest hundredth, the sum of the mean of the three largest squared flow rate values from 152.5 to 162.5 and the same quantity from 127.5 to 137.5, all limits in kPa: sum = 3.69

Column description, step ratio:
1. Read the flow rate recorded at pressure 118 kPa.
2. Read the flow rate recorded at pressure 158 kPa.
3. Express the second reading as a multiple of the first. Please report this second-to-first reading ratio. 1.00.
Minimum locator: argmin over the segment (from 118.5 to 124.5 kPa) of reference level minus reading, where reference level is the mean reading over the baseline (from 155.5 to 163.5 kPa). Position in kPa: 124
